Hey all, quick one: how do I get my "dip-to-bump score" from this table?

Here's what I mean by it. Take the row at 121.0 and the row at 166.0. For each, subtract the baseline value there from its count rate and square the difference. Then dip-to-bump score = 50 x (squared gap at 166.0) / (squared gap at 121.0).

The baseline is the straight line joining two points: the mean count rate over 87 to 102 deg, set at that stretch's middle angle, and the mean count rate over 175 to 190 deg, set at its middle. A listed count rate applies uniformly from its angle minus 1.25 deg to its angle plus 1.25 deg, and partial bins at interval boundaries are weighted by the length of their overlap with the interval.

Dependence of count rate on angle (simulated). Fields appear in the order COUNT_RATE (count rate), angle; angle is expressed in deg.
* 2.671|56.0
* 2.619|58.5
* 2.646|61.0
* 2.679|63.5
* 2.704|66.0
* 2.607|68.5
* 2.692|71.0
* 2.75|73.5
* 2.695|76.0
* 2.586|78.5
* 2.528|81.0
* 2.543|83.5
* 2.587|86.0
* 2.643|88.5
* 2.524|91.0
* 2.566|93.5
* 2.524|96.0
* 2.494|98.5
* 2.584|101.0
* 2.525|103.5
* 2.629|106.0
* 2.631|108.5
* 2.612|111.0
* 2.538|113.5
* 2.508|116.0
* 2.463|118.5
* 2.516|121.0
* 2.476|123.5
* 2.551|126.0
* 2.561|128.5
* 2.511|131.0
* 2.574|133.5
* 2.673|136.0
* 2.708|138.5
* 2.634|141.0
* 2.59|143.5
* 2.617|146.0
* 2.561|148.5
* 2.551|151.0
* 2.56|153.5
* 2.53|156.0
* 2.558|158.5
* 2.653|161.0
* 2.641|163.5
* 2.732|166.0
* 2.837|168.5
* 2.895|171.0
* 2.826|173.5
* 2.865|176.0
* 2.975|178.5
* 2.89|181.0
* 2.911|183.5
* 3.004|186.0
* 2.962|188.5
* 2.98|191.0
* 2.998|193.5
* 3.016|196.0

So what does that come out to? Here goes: 37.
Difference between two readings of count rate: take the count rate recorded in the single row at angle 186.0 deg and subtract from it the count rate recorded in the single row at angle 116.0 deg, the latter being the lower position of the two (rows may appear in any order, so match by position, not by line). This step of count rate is 0.50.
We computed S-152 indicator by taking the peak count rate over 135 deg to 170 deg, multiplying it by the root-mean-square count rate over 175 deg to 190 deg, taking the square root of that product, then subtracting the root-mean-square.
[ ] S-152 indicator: -0.05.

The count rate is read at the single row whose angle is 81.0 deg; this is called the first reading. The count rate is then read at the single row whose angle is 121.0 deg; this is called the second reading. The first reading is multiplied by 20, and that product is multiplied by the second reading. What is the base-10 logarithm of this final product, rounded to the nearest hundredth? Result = 2.10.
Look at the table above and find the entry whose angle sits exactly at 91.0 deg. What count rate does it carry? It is 2.524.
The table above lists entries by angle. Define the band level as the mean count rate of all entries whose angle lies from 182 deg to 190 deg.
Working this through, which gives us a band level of 2.96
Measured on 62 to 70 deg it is 2.66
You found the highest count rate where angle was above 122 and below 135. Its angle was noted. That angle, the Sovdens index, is 133.5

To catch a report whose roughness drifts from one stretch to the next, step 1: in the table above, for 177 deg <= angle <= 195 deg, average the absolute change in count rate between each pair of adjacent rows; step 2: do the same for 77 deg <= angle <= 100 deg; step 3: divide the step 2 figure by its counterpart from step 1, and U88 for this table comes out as 1.10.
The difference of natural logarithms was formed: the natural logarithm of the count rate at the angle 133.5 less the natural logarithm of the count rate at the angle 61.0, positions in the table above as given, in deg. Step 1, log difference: -0.03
